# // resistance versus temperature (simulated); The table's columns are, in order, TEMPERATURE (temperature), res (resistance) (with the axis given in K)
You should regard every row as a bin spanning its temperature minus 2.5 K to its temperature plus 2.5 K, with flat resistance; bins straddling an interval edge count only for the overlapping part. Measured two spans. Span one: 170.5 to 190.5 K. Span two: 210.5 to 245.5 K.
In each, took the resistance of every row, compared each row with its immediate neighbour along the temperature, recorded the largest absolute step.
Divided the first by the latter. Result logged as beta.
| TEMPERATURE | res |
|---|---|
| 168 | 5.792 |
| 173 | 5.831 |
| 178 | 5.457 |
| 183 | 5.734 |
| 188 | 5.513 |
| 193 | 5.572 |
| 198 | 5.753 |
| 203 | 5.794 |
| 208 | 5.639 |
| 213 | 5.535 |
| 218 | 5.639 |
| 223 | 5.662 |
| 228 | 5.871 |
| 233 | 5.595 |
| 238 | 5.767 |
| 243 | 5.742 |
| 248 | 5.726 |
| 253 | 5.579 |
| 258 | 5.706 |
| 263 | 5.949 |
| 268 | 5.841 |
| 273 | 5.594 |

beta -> 1.4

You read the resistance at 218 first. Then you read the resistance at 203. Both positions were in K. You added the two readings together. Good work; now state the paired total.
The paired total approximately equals 11.4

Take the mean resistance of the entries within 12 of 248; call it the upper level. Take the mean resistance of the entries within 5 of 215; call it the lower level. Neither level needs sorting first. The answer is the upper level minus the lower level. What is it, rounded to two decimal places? 0.12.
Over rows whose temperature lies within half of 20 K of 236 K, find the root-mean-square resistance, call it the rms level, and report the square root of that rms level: 2.397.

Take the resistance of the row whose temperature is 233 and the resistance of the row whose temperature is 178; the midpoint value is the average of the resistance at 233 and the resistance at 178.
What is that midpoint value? 5.53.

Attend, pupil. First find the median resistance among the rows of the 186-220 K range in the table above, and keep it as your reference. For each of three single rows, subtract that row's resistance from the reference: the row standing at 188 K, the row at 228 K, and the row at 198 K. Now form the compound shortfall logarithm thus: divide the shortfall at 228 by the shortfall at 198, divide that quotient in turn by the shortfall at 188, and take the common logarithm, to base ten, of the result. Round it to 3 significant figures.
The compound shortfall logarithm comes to 1.21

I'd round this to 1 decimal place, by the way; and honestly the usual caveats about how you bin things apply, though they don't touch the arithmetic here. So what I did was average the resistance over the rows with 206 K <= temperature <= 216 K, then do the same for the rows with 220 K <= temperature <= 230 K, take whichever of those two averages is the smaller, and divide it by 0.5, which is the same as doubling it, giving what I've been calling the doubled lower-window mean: 11.2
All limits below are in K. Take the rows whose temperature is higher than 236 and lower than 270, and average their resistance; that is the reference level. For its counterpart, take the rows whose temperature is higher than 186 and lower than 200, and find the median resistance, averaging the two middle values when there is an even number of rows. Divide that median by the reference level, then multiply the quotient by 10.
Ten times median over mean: 9.68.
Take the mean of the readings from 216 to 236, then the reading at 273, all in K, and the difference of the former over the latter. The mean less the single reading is 0.10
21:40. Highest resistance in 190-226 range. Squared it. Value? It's 33.6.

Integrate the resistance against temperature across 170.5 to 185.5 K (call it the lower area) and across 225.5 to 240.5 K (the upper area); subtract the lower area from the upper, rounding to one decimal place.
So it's 1.1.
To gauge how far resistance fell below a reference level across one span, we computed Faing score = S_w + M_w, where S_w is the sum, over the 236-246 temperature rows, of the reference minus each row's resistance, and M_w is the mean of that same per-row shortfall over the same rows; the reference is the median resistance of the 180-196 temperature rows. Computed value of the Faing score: -0.55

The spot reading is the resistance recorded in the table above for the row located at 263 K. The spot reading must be 5.949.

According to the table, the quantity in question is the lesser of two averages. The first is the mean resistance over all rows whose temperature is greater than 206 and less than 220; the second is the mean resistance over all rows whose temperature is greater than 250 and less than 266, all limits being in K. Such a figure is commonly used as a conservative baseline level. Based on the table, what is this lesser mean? 5.60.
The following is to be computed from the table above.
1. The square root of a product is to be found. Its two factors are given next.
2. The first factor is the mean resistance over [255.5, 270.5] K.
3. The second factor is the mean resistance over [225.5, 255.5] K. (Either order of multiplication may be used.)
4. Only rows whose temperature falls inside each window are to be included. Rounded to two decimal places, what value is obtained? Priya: 5.77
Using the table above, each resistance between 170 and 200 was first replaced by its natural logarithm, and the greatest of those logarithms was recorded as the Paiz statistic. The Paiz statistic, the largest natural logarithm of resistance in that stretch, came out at 1.763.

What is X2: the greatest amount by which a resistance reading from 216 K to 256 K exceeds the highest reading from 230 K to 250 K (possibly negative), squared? 0.0108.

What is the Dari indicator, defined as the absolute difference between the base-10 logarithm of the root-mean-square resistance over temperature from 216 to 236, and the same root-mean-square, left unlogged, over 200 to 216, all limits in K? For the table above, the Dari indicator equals 4.90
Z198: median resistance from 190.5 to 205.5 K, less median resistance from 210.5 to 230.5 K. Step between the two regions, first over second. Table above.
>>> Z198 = 0.10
